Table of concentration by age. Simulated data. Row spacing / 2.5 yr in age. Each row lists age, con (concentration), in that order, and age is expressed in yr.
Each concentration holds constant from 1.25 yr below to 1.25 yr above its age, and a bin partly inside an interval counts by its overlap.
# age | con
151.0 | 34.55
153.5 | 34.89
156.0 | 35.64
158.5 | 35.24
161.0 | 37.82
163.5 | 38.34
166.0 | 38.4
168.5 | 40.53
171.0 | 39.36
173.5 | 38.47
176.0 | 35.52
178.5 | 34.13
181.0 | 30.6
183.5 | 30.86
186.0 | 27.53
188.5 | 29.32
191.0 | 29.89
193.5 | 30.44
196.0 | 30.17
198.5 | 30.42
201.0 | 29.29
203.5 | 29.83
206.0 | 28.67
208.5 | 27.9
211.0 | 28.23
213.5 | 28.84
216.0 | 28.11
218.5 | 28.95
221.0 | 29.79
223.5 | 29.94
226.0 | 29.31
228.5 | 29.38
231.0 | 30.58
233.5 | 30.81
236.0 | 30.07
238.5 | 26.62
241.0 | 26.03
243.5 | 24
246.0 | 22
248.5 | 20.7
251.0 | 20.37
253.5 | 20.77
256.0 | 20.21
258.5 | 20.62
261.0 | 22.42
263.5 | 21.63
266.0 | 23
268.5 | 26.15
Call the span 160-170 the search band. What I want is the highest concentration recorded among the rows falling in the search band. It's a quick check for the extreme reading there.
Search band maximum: 40.53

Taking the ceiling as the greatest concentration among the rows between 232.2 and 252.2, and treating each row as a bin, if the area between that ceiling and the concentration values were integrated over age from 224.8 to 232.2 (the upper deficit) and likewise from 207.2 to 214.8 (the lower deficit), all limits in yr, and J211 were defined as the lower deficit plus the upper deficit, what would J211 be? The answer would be 27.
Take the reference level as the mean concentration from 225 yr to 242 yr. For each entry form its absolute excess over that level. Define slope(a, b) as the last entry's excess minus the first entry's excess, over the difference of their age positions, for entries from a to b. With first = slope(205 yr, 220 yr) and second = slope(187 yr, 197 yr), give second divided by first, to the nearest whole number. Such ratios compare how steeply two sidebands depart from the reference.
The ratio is -5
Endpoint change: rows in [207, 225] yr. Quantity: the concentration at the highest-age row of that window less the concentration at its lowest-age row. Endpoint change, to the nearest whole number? 2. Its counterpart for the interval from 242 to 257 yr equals -4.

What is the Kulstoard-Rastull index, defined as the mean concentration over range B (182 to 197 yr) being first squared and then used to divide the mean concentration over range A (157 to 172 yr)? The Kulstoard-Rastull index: 0.043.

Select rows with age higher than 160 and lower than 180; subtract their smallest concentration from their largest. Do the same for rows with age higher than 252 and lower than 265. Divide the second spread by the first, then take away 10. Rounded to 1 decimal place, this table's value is -9.7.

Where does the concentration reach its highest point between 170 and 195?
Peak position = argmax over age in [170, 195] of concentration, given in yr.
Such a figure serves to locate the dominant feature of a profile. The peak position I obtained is 171.0 yr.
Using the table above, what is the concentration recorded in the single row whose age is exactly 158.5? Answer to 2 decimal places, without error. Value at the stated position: 35.24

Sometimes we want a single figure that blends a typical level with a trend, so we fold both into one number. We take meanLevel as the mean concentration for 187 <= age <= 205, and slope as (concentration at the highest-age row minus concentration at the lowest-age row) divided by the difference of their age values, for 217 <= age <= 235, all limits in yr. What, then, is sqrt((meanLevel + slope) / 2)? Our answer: 3.9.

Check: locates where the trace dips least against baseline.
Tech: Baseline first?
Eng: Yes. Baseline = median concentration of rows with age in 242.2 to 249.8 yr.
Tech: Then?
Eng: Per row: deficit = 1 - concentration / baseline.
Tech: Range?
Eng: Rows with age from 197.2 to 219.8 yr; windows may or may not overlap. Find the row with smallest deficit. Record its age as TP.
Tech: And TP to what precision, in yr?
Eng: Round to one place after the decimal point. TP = 198.5 yr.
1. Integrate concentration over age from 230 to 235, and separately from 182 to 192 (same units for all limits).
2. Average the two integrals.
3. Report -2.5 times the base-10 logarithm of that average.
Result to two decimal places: -5.87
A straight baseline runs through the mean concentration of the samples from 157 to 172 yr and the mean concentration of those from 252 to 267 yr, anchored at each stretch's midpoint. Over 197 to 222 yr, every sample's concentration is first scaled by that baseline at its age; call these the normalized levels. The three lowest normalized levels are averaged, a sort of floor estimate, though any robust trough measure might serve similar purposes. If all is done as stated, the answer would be 0.92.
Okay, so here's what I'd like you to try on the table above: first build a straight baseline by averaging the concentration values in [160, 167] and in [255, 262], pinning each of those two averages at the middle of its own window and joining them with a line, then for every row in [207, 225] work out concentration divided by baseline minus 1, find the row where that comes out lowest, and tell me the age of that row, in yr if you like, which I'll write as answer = 208.5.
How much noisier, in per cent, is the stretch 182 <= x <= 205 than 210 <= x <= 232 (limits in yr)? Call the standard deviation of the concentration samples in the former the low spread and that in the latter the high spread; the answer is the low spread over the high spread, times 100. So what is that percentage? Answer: 122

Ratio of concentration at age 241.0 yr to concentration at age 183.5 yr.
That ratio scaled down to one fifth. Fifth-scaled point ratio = 0.169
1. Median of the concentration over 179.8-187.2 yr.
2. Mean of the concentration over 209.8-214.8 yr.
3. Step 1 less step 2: 2.1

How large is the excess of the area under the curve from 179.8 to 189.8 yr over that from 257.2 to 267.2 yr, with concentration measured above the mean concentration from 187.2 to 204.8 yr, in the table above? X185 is 77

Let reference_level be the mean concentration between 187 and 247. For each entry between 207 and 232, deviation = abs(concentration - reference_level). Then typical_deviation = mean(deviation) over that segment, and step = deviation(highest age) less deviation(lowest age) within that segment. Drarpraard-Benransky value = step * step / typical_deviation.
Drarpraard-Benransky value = 1.5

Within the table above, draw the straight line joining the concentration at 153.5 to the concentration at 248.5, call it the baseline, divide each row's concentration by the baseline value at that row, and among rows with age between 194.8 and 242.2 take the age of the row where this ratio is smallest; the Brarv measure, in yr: 208.5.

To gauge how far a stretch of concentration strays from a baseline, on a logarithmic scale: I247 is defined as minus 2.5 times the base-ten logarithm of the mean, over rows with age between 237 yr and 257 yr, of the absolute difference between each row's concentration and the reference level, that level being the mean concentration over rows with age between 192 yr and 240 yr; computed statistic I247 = -2.1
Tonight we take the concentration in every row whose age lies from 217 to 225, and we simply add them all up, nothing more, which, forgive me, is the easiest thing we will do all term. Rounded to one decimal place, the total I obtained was 88.7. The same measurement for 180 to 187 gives 89.0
